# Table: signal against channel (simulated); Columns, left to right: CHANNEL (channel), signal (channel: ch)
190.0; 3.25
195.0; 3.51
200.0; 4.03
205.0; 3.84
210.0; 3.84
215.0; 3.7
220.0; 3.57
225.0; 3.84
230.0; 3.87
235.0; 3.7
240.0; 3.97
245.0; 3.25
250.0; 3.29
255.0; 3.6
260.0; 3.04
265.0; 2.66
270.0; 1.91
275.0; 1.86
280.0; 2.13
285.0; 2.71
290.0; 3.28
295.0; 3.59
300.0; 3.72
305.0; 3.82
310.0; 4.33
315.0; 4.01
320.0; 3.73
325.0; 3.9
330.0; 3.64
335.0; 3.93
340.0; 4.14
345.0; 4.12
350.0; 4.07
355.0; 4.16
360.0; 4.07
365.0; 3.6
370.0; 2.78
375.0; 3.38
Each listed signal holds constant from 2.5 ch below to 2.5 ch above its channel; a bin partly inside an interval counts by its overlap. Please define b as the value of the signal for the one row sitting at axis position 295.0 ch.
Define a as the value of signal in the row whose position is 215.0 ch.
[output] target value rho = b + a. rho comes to 7.3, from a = 3.7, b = 3.59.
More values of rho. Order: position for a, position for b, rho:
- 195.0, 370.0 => 6.3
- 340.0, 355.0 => 8.3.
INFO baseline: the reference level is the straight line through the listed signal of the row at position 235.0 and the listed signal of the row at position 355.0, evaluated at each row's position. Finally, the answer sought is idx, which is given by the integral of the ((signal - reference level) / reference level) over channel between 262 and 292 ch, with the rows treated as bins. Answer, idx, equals -11 ch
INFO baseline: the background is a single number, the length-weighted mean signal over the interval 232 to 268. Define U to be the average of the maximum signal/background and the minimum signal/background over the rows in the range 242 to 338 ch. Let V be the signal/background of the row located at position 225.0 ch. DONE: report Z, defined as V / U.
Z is 1.24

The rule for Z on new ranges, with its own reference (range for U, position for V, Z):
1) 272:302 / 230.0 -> 1.39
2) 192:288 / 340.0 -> 1.41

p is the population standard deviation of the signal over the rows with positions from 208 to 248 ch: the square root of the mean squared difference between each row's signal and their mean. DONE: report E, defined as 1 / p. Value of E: 4.7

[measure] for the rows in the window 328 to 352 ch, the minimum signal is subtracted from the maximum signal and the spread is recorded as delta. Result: 0.5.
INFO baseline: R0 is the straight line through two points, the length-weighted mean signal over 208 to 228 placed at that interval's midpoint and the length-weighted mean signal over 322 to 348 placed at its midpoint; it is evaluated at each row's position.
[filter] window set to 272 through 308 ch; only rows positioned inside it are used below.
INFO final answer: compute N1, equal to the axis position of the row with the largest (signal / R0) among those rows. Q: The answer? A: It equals 305.0 ch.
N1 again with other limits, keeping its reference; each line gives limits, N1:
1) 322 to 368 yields 340.0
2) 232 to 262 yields 240.0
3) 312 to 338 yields 315.0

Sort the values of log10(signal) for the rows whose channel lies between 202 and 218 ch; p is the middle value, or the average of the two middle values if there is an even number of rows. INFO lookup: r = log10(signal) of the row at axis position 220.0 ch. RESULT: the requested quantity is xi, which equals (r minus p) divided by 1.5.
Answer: -0.02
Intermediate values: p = 0.584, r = 0.55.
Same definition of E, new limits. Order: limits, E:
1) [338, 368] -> 5.2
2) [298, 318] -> 4.3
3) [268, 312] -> 1.2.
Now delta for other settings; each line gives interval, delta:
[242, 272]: 1.7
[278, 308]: 1.7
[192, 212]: 0.5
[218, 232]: 0.3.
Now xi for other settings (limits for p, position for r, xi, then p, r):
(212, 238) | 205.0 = 0.01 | 0.568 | 0.58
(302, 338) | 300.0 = -0.01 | 0.591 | 0.57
